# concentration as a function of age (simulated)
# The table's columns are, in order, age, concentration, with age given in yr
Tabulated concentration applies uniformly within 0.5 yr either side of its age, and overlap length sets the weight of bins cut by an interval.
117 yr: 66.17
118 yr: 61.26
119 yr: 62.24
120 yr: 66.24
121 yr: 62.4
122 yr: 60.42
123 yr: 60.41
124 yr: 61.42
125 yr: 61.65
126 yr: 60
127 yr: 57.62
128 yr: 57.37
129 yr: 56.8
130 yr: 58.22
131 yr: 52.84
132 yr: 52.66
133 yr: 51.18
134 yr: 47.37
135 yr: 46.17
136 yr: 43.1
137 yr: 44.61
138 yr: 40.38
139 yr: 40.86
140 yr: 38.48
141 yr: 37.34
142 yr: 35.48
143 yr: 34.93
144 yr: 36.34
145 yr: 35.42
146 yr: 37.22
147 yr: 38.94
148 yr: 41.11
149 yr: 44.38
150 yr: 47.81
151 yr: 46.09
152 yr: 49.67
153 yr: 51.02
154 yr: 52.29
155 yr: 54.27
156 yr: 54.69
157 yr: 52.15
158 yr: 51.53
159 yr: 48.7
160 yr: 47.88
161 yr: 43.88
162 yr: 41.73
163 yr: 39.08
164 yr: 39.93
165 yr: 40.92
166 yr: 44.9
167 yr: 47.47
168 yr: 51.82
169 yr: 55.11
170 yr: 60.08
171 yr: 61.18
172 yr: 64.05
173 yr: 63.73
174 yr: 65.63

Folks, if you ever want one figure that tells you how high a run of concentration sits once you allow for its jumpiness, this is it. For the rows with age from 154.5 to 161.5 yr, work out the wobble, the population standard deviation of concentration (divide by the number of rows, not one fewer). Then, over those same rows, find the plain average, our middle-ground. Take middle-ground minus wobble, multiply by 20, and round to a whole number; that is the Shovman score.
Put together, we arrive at 937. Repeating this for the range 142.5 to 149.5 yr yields 703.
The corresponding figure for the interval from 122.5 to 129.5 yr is 1149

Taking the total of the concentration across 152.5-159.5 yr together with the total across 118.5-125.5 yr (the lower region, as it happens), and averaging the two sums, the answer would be 400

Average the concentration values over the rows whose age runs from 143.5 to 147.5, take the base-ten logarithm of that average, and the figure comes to 1.57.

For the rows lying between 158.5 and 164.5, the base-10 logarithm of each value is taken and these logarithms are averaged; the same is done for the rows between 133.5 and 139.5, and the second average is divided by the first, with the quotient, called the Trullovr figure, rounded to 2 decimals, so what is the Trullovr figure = 1.00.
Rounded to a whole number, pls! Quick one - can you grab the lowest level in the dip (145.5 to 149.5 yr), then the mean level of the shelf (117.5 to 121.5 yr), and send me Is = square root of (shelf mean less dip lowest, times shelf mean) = 40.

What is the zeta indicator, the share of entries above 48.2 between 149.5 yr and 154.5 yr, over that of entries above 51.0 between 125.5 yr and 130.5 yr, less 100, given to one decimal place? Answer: -99.4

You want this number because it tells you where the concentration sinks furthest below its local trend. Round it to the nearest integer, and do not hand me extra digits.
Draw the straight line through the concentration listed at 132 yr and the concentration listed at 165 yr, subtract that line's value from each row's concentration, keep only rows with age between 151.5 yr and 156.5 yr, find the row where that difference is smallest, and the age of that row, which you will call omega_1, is 152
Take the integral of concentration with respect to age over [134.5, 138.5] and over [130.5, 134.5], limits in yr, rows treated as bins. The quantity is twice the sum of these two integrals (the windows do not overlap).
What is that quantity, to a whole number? 757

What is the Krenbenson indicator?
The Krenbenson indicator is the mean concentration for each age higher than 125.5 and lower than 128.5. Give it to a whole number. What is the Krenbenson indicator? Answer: 58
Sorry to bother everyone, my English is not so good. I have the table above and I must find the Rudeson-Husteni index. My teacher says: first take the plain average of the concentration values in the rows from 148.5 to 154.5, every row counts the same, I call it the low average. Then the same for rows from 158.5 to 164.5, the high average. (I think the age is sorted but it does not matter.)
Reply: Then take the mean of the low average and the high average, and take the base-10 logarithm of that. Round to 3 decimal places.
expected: 1.663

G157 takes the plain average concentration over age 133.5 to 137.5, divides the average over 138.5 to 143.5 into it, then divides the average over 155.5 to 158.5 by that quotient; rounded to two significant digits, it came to 44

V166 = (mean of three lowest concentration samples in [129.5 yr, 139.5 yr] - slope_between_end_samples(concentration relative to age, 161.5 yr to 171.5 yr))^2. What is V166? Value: 1543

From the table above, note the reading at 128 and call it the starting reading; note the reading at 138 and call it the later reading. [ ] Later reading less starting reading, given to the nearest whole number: -17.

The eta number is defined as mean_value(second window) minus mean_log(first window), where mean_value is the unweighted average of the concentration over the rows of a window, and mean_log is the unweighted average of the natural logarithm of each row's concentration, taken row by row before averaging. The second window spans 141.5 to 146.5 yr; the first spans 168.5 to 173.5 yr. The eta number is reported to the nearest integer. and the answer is 32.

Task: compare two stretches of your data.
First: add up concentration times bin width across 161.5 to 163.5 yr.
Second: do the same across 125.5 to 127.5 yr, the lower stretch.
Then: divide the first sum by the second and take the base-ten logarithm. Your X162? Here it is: -0.16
